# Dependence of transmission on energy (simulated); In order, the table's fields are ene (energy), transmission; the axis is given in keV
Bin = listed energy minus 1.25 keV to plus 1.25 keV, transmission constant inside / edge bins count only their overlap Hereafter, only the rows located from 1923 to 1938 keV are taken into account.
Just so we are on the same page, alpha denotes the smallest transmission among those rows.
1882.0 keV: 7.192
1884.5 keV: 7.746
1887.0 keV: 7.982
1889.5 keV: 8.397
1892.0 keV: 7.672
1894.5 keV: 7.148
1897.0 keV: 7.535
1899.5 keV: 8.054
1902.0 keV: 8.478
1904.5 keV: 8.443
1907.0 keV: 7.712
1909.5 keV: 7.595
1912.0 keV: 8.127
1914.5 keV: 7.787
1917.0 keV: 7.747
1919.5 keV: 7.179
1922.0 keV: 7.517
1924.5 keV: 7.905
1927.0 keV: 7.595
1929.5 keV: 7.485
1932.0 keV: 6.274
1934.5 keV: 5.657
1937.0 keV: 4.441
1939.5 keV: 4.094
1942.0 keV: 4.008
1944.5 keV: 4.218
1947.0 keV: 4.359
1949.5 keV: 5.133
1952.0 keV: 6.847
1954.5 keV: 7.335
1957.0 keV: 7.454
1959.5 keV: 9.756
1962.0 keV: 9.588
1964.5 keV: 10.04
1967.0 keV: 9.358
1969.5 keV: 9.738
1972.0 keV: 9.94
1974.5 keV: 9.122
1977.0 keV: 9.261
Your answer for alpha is 4.441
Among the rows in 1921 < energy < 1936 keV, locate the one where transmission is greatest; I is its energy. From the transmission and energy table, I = 1924.5 keV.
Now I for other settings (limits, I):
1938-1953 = 1952.0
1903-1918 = 1904.5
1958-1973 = 1964.5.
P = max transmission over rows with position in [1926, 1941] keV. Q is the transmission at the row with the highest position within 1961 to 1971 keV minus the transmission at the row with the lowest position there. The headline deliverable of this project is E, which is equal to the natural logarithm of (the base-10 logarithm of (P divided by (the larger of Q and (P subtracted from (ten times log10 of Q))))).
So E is 0.53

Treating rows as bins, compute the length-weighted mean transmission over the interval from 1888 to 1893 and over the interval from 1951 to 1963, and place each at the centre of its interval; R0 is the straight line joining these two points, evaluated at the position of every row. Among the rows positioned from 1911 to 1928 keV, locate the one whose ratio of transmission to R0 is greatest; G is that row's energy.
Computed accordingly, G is 1912.0 keV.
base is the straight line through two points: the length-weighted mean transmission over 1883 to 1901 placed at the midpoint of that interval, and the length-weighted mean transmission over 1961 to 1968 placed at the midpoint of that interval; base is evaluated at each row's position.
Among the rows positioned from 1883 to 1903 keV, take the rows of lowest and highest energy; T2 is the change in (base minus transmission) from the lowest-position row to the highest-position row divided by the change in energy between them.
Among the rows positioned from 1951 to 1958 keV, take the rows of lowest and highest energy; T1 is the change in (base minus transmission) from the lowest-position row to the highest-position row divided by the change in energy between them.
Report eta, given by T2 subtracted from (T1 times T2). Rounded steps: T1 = -0.10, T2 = -0.02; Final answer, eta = 0.02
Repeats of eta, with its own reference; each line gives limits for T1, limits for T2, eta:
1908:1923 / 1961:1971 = -0.01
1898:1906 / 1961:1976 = -0.07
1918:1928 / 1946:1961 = 0.42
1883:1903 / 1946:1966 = 0.30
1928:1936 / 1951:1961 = 0.22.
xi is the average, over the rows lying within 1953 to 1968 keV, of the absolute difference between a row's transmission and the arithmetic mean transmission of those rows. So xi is 1.0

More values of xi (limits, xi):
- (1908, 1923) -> 0.2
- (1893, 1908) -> 0.4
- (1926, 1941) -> 1.2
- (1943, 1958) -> 1.3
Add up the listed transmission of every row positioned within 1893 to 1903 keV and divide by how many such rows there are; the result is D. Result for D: 7.8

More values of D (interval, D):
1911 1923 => 7.7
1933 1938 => 5.0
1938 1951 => 4.4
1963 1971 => 9.7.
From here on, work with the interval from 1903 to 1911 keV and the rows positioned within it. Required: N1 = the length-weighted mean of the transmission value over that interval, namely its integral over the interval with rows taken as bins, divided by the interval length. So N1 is 7.9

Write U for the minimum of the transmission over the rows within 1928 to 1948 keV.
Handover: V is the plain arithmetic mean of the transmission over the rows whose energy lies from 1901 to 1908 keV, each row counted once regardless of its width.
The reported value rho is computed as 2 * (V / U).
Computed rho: 4.1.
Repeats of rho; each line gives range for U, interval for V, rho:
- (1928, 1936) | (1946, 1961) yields 2.4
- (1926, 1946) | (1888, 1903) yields 3.9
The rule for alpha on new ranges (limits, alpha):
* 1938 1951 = 4.008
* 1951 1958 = 6.847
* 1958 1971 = 9.358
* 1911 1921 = 7.179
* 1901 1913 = 7.595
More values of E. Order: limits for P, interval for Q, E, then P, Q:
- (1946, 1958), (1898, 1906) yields 0.25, 7.454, 0.39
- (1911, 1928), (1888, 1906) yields 0.81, 8.127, 0.05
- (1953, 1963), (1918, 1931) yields 0.41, 9.756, 0.31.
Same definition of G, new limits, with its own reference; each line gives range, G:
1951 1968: 1964.5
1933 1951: 1934.5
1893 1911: 1902.0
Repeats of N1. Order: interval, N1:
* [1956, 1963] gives 9.0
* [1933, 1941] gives 4.8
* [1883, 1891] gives 8.0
